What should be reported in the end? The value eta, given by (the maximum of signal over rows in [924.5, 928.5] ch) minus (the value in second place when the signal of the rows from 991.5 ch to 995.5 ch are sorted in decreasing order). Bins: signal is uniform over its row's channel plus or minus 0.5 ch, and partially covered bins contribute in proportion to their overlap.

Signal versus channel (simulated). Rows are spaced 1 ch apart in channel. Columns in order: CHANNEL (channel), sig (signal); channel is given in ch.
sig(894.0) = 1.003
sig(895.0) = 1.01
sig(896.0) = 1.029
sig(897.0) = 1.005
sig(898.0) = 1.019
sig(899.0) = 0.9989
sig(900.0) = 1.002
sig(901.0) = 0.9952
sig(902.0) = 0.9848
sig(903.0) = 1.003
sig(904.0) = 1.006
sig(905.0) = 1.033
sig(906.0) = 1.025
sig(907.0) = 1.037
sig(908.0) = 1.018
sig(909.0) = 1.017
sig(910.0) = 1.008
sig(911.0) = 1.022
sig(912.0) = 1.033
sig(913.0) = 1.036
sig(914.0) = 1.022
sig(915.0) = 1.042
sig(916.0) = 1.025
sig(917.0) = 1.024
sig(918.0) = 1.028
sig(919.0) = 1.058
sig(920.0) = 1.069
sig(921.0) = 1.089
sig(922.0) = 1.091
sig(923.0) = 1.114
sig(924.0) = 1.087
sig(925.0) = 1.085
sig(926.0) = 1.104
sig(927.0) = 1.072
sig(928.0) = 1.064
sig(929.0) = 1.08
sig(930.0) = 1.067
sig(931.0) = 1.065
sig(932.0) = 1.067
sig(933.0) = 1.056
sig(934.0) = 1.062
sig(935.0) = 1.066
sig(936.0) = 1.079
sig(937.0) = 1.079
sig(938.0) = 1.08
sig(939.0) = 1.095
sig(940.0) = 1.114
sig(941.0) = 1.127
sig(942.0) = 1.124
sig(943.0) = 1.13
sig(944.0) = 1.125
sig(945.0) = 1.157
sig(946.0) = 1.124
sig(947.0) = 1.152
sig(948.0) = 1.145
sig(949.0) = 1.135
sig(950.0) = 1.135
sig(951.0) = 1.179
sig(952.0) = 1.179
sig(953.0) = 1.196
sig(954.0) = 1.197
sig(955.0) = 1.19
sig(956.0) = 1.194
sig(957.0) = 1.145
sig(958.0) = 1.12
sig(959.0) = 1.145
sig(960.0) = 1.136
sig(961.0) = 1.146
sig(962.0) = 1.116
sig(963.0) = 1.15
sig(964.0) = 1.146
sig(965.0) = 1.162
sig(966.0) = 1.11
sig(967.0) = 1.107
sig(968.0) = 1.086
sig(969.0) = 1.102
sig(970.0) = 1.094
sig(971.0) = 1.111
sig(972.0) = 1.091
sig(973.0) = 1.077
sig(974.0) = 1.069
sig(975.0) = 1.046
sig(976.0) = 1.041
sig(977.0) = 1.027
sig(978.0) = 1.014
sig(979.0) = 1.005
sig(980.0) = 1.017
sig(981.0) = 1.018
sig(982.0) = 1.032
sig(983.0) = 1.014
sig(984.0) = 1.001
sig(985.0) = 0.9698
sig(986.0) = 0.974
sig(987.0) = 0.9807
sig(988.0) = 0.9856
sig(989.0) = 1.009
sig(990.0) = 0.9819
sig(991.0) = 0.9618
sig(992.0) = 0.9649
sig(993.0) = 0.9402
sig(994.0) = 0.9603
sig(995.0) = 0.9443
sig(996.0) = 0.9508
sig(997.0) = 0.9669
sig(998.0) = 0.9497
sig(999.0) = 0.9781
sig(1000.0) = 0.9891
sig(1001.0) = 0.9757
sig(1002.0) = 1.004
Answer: 0.14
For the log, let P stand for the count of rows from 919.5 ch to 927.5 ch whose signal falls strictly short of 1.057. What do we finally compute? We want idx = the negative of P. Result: 0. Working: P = 0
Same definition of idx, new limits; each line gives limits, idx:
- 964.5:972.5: 0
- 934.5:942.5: 0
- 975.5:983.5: -8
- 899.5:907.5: -8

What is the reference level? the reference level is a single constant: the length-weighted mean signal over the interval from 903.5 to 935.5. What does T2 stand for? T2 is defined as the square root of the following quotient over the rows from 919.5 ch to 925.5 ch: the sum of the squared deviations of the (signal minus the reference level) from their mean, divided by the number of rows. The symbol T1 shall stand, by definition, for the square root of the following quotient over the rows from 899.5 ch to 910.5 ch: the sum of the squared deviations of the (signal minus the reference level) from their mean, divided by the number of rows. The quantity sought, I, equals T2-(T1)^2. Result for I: 0.013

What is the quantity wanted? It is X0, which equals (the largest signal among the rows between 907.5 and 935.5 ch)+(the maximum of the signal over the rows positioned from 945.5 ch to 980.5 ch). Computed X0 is 2.31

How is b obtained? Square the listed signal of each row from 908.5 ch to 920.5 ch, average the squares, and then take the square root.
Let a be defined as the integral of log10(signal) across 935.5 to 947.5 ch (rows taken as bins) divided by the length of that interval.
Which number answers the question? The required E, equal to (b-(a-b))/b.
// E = 1.95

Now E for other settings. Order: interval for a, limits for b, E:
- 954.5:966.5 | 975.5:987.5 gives 1.94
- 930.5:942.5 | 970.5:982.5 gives 1.97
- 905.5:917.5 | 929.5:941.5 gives 1.99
